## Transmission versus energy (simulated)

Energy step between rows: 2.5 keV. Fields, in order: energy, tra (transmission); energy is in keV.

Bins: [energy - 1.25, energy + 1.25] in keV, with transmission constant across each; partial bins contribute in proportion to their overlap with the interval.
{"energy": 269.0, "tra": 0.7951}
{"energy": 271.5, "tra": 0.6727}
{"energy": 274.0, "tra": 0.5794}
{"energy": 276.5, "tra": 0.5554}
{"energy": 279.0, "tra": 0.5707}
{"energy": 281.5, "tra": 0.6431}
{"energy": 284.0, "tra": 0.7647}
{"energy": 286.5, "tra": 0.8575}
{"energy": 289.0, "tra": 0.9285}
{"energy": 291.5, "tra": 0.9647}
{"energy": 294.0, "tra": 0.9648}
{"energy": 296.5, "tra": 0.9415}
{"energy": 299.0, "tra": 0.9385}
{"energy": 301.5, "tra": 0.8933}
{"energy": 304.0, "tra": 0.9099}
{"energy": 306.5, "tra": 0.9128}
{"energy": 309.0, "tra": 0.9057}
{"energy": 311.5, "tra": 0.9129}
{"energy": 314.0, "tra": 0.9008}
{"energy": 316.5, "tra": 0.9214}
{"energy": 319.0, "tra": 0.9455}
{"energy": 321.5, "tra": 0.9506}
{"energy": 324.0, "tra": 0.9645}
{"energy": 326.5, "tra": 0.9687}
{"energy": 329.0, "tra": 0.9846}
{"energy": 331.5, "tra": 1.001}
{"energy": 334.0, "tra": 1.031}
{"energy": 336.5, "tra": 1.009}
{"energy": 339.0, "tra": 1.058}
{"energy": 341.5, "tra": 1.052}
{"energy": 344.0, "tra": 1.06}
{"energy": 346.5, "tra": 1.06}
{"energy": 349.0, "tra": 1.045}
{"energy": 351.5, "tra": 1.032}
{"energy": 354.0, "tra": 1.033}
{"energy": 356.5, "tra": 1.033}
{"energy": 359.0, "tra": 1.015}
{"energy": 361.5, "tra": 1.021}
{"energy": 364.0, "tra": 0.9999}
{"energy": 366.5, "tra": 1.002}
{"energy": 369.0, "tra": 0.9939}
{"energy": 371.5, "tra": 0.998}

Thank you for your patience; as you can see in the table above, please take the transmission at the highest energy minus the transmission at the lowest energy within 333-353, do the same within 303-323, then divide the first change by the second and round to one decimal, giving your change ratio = 0.0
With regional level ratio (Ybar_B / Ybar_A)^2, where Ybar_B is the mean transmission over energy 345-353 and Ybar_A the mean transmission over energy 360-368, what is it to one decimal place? 1.1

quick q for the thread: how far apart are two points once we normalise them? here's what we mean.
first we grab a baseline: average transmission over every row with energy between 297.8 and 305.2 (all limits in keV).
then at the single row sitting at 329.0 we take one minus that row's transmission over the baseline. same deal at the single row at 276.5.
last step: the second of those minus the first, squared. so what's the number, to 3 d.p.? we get 0.221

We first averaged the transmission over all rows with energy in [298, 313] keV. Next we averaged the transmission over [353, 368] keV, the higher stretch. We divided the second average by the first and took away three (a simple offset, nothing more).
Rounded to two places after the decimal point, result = -1.88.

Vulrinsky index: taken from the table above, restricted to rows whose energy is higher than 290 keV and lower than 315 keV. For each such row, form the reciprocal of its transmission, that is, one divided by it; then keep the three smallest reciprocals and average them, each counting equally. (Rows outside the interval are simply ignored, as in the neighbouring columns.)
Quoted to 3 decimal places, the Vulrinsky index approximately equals 1.045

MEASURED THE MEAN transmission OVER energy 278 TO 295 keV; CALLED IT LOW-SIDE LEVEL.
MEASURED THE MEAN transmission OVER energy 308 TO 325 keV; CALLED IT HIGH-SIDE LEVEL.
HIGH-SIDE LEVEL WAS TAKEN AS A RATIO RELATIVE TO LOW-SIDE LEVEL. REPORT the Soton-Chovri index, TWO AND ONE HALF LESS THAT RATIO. 1.36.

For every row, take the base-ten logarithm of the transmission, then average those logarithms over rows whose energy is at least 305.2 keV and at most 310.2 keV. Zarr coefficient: -0.041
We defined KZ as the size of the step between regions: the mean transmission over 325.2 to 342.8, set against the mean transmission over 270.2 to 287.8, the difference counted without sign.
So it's 0.35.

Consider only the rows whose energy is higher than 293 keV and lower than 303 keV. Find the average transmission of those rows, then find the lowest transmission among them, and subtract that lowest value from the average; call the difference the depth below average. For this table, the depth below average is 0.04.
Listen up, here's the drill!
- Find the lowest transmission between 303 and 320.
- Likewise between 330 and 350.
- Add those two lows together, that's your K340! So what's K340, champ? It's 1.90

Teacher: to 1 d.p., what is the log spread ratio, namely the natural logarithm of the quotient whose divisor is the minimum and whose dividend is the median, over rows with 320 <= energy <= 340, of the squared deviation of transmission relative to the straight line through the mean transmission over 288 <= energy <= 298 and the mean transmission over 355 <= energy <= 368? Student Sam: 6.0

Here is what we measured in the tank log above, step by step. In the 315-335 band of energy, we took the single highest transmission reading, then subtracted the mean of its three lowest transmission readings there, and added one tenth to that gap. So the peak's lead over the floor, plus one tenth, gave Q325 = 0.19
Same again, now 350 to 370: 0.13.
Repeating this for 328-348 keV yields 0.16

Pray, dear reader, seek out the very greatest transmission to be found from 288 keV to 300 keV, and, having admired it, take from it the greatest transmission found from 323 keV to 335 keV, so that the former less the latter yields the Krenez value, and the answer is -0.066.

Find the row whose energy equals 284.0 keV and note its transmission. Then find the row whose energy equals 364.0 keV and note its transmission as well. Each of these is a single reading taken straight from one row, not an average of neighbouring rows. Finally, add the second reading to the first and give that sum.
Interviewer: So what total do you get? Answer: 1.76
